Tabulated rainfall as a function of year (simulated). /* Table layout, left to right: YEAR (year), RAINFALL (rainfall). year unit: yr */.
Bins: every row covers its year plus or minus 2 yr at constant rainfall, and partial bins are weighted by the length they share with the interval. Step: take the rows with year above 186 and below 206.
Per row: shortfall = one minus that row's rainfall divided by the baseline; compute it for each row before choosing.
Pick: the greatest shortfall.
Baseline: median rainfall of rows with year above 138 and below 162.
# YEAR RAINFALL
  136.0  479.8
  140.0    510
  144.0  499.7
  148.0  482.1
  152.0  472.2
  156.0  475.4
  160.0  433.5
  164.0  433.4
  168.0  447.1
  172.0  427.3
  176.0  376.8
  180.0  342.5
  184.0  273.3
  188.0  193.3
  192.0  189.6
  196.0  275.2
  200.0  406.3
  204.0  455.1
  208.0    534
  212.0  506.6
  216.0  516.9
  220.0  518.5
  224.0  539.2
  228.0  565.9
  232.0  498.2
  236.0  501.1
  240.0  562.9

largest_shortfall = 0.60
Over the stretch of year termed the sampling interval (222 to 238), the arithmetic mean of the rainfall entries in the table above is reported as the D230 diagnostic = 526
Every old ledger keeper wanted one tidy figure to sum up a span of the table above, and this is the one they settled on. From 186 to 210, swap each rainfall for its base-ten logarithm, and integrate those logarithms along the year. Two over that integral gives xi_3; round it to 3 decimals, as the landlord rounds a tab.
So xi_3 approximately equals 0.033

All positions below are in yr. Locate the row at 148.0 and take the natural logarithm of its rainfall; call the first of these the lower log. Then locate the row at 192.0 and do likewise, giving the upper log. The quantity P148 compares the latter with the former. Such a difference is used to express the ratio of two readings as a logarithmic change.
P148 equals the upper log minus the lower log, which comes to -0.93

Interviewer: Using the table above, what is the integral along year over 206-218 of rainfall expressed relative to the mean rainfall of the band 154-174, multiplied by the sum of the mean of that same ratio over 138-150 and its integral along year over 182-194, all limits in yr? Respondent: 99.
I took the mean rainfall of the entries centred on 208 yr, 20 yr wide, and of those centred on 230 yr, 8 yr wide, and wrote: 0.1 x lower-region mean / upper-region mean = 0.091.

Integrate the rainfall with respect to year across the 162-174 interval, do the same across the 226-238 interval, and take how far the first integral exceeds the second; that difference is -1030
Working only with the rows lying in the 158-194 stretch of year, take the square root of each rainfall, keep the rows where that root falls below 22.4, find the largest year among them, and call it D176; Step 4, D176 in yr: 192.0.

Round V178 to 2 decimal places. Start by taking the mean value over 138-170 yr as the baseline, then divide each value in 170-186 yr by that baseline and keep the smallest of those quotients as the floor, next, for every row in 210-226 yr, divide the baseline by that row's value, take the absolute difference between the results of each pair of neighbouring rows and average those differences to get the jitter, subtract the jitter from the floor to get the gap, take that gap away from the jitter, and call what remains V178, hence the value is -0.55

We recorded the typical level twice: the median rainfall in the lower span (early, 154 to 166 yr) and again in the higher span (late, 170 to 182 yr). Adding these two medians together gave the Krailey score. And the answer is 810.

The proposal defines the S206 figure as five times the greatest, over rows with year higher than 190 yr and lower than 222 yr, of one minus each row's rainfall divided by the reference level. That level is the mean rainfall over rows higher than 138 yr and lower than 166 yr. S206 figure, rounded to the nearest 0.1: 3.0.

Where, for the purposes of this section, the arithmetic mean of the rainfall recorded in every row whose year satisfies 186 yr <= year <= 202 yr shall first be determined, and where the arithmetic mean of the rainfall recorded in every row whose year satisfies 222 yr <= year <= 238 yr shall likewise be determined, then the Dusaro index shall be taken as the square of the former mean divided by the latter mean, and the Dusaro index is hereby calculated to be 135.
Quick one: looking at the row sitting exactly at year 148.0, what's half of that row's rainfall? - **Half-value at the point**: 241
